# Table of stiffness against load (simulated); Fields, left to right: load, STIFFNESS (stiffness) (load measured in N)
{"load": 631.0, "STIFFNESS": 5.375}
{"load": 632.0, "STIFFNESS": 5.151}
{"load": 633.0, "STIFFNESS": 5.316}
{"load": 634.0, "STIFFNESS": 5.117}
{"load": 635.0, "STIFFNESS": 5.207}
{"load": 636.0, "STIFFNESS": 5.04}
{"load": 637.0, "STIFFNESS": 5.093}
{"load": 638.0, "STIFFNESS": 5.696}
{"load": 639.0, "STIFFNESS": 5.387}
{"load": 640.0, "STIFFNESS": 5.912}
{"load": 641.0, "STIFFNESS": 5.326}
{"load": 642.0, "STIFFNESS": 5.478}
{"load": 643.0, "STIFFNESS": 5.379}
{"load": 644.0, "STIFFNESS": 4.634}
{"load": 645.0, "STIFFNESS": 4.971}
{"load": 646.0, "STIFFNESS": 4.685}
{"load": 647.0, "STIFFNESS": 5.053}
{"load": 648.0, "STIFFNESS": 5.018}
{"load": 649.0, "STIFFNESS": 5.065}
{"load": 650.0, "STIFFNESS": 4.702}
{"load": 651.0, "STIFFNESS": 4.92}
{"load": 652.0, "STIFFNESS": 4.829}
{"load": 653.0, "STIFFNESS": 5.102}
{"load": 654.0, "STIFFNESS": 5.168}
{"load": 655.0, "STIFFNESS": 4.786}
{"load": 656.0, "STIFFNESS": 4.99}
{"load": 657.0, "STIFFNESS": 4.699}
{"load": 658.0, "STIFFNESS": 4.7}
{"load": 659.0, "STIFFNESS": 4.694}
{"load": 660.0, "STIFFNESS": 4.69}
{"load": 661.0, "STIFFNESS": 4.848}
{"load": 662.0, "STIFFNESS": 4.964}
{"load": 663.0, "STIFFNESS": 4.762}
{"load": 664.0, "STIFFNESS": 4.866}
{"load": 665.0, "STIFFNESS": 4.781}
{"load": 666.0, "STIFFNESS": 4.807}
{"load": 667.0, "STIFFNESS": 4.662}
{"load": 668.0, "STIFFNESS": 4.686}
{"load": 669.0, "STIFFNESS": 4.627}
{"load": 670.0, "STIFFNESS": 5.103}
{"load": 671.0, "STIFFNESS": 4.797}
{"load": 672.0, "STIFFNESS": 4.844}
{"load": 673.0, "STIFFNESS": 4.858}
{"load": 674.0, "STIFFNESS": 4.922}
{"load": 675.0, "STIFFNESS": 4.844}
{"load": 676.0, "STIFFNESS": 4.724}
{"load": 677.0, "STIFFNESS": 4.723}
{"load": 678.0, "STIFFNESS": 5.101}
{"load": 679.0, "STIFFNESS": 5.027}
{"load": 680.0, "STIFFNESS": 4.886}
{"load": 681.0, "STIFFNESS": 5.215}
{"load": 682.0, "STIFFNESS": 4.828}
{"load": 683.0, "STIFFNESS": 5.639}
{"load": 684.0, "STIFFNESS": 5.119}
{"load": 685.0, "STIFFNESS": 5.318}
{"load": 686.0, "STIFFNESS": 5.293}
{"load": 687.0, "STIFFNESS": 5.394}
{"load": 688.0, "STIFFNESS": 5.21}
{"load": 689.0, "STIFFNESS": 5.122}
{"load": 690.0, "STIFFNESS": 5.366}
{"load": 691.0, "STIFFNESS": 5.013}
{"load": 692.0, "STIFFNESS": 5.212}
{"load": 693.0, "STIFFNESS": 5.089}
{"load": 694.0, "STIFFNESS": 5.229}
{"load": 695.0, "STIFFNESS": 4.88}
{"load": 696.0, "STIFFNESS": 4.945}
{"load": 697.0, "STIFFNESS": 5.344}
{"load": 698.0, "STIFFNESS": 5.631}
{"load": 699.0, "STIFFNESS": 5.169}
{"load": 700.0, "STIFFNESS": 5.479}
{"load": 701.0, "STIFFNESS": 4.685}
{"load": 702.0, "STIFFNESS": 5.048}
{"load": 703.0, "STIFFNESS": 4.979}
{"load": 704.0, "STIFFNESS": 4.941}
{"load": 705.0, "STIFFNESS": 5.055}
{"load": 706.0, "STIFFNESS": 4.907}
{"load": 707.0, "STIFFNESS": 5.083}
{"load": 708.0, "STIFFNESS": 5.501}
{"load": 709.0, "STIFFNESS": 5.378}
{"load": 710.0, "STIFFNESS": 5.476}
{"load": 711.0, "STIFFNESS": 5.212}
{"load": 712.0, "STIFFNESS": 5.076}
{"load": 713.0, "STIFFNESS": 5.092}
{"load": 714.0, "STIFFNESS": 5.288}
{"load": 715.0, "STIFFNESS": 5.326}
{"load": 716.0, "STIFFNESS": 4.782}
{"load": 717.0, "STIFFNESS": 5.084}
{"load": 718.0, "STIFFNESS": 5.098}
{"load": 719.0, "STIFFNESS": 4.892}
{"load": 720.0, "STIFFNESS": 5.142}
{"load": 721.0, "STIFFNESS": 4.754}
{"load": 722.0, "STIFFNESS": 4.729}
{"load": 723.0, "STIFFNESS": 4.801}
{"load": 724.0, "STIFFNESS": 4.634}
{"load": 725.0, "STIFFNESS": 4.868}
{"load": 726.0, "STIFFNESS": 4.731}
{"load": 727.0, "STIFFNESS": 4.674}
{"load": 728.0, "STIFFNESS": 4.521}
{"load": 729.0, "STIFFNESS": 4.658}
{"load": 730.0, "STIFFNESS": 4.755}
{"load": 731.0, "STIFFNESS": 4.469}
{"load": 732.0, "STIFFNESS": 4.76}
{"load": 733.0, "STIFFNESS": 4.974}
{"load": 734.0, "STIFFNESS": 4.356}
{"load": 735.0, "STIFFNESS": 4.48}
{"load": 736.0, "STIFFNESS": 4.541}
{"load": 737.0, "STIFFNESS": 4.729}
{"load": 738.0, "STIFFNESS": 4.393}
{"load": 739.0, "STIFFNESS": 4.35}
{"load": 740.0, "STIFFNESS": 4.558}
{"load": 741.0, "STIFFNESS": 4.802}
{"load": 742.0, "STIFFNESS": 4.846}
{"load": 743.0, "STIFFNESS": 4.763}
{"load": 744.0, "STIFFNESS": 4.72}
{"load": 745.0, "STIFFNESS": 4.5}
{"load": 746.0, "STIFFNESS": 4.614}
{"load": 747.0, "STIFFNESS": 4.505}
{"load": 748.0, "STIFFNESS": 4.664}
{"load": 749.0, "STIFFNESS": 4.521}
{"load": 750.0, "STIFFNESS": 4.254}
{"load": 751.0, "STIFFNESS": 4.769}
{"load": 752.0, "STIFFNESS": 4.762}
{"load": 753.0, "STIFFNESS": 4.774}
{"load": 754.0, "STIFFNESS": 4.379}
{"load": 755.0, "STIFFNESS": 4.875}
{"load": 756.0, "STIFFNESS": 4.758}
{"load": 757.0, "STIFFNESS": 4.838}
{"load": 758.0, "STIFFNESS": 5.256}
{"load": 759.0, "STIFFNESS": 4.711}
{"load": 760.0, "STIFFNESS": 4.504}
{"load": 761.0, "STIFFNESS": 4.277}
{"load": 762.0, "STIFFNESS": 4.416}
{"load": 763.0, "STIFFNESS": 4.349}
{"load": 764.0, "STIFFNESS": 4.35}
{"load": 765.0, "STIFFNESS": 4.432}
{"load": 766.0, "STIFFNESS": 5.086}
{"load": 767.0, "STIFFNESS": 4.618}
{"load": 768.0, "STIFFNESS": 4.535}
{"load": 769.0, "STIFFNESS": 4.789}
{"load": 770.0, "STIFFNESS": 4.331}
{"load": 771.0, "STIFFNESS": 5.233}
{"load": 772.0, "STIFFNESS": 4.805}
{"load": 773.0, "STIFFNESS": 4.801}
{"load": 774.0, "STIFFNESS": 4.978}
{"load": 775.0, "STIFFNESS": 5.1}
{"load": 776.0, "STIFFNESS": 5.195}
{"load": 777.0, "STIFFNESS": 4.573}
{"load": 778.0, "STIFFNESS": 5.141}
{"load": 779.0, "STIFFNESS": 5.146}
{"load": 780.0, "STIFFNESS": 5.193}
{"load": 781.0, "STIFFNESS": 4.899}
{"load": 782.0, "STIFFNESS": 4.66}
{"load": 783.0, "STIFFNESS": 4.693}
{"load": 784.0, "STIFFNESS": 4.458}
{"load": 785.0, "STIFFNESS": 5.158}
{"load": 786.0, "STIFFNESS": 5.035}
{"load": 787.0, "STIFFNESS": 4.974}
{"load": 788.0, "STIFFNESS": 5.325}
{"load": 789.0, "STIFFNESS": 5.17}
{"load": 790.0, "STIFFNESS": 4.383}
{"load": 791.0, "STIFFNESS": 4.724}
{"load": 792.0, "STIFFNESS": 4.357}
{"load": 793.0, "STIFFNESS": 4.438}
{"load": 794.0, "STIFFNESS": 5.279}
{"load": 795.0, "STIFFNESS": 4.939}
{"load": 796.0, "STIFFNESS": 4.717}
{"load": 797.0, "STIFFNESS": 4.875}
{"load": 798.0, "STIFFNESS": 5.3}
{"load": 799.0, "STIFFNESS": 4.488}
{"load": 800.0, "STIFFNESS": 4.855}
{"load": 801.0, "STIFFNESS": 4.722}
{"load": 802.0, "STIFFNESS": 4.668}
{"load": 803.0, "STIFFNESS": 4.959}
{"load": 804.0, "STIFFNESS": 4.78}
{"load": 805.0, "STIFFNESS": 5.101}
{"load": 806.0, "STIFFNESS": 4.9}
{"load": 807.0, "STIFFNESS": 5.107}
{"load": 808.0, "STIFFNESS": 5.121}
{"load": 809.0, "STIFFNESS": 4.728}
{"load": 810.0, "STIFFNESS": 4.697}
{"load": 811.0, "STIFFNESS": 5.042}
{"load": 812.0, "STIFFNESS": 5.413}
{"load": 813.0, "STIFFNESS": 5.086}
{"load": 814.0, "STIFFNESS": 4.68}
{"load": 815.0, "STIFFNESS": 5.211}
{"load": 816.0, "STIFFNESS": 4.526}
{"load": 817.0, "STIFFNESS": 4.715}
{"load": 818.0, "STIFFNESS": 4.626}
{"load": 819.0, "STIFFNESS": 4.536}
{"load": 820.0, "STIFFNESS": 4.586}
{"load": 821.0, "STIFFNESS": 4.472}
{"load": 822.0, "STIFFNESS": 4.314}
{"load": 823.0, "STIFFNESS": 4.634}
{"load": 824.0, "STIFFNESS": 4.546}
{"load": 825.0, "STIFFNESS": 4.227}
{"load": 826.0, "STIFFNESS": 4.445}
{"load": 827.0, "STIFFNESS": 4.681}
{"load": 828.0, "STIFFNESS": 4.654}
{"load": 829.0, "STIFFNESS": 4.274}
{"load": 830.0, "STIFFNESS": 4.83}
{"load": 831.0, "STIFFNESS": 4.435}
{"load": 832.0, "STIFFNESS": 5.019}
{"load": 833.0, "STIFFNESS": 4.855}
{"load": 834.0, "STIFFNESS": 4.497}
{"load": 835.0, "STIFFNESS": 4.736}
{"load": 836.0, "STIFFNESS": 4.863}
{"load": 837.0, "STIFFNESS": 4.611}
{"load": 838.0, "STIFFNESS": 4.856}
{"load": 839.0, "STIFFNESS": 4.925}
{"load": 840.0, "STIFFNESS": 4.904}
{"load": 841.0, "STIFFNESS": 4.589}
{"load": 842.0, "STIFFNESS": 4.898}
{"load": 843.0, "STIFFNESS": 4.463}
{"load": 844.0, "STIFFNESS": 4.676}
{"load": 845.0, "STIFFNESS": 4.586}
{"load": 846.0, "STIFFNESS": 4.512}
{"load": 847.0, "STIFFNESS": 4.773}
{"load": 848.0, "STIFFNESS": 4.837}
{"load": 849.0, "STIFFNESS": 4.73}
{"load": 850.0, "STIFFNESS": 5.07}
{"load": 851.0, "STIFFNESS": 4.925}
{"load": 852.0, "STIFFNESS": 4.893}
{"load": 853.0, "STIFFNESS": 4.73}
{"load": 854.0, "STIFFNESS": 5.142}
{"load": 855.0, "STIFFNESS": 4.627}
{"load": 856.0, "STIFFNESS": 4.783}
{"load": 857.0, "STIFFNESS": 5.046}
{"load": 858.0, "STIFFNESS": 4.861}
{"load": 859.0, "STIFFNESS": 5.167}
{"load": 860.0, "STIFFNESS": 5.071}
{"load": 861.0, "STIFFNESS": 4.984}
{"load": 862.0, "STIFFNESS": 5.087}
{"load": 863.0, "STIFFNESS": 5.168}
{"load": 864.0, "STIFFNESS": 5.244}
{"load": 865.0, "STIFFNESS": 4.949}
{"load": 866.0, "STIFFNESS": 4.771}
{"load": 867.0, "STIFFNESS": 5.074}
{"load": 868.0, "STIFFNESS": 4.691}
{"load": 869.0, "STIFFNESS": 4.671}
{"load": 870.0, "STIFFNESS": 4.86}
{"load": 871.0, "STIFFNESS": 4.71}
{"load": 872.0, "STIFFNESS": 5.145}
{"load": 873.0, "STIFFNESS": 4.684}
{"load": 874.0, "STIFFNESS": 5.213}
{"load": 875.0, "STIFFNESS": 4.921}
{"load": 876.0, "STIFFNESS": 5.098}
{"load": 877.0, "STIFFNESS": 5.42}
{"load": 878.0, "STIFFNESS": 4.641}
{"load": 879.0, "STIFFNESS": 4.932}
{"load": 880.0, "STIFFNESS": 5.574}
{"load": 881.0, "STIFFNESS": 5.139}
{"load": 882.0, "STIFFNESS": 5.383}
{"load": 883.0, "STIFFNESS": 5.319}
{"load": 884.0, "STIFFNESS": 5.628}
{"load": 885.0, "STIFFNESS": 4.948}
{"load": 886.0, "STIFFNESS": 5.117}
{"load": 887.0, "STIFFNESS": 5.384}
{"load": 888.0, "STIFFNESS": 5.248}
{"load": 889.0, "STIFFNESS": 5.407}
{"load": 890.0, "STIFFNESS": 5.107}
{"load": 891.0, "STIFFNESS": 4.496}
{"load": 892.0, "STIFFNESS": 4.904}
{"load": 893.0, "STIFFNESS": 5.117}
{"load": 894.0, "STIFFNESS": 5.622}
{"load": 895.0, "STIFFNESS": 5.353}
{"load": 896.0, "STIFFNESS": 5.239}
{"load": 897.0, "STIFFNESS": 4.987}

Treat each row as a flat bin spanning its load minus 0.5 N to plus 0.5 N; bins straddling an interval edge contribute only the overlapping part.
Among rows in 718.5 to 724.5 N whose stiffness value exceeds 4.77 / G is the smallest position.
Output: 719.0 N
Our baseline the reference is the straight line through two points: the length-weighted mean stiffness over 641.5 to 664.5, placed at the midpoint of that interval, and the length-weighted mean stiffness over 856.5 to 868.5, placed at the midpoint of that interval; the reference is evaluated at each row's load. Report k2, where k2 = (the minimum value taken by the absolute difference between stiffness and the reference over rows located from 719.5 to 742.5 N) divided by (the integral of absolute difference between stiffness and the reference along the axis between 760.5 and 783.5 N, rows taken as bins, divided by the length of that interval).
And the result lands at 0.08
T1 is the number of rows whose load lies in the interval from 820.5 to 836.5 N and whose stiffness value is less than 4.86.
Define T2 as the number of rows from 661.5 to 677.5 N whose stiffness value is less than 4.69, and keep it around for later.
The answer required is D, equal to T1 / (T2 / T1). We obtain 65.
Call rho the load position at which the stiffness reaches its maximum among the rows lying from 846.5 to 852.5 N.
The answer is 850.0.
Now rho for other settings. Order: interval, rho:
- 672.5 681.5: 681.0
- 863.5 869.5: 864.0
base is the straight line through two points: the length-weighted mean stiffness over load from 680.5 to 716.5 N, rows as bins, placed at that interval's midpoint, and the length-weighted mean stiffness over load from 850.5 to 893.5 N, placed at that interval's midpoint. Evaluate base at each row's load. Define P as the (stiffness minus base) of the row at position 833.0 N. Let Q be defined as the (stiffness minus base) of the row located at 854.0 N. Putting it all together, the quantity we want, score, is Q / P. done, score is -0.5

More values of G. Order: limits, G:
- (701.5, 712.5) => 702.0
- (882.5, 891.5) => 883.0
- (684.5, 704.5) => 685.0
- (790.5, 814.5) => 794.0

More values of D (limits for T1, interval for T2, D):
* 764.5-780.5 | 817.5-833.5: 5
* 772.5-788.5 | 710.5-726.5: 25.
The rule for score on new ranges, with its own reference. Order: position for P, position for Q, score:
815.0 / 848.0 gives -1.6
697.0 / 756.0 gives -2.2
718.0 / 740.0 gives 9.5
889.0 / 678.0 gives -0.2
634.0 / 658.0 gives 4.5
